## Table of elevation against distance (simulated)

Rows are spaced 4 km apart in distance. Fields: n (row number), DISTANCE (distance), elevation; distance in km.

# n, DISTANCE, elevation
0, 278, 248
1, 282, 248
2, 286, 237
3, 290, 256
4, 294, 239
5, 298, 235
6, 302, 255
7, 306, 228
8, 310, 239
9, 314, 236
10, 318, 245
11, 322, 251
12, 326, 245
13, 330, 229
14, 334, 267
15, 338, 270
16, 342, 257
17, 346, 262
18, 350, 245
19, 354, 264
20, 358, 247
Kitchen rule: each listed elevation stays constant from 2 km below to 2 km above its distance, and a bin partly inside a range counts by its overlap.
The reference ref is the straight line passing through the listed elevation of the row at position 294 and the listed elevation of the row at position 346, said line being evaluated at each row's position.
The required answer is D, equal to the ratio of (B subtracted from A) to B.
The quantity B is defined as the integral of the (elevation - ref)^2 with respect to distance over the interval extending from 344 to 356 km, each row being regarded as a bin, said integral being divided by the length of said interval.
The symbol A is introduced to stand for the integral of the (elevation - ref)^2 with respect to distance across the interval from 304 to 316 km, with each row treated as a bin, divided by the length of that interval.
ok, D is 0.3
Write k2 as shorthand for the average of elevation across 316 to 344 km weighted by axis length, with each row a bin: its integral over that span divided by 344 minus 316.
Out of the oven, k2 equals 252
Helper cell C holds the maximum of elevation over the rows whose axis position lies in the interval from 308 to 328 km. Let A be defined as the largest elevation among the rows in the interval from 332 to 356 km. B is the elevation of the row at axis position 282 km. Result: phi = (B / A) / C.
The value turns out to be 0.0037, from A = 270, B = 248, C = 251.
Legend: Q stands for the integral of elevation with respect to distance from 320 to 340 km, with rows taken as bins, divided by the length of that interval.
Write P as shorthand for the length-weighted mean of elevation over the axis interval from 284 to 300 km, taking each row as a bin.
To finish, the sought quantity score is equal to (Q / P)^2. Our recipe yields 1.09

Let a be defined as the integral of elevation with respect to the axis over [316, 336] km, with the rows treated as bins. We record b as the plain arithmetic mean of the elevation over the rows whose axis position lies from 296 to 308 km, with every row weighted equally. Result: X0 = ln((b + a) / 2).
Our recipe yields 7.9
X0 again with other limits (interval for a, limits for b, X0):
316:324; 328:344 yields 7.0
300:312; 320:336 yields 7.4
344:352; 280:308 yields 7.0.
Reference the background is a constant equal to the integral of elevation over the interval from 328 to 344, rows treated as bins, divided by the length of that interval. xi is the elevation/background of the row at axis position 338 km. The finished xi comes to 1.06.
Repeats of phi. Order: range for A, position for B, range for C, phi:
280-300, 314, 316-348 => 0.0034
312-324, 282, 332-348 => 0.0037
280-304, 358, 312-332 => 0.0038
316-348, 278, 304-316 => 0.0038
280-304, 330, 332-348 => 0.0033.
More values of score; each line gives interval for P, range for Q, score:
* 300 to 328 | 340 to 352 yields 1.10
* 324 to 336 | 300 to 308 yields 0.96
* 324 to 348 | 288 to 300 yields 0.91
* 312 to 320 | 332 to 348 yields 1.20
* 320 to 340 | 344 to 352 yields 1.01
